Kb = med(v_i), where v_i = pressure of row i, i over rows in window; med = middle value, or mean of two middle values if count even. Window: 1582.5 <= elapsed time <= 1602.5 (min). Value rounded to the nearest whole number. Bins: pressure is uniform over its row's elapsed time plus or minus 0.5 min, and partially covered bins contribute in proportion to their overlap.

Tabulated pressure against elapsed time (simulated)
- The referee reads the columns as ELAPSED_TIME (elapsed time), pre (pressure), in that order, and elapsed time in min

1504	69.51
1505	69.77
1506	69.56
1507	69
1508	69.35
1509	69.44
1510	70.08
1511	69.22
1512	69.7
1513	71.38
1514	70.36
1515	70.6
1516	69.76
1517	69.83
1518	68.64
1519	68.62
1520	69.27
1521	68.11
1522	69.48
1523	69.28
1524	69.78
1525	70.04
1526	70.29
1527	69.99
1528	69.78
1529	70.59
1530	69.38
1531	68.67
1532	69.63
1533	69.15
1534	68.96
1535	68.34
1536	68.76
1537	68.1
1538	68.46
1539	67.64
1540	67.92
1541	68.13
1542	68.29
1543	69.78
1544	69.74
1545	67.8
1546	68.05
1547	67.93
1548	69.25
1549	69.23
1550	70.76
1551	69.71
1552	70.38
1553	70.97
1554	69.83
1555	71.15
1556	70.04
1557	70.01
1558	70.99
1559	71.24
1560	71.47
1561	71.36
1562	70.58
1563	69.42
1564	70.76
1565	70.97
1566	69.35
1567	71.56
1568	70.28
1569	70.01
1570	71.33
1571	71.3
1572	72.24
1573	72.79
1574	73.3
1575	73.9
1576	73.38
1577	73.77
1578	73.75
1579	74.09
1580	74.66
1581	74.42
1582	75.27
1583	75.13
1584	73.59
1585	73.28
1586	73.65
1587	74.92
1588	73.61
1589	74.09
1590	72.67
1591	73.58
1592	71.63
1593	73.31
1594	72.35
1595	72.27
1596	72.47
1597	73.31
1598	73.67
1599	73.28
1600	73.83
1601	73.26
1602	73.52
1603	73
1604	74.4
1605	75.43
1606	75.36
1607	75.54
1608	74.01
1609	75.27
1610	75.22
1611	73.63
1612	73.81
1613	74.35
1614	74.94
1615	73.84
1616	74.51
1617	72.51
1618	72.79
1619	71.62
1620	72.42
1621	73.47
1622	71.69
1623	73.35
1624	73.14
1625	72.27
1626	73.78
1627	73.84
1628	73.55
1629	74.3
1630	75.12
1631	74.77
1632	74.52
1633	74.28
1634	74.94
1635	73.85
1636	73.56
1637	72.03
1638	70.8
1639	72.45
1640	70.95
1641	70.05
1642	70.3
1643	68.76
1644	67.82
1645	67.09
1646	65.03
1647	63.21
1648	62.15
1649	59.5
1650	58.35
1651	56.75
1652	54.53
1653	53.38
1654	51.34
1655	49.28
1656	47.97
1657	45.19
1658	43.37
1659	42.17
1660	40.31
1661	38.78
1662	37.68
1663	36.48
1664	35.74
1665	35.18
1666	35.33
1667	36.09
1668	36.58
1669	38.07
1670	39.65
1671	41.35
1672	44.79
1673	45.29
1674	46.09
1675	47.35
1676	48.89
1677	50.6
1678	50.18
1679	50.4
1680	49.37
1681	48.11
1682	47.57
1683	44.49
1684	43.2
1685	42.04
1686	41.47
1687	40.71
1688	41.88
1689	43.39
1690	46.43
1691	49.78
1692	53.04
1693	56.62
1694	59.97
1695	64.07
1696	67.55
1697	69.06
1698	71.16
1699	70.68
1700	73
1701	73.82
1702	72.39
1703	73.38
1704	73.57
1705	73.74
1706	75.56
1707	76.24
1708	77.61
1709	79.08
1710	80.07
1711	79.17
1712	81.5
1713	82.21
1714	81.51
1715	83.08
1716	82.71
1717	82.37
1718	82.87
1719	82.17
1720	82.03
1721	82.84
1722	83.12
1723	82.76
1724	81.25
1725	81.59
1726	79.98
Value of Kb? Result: 73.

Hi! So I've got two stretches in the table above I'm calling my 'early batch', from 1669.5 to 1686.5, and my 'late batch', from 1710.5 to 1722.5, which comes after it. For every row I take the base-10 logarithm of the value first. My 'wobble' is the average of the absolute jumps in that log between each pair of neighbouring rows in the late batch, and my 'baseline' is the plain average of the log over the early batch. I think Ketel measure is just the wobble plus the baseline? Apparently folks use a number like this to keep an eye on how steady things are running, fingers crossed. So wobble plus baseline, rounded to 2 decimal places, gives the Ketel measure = 1.66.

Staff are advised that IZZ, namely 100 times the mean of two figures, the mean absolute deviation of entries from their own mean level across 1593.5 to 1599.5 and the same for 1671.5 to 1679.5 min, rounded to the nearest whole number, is 130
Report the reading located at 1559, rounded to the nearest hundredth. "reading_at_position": 71.24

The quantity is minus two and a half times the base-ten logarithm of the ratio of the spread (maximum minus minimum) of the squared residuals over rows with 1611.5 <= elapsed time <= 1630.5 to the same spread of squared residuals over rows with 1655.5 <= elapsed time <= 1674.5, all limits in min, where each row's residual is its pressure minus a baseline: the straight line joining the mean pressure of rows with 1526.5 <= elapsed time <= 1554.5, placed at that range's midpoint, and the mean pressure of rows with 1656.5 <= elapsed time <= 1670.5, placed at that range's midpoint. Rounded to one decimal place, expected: -1.2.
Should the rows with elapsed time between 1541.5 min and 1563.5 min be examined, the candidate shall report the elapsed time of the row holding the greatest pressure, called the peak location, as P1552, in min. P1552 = 1560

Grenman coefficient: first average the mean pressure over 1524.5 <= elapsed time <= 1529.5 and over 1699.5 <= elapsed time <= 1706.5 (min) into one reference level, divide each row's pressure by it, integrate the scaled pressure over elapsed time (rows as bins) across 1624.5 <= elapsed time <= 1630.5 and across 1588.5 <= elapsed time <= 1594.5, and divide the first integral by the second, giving 1.01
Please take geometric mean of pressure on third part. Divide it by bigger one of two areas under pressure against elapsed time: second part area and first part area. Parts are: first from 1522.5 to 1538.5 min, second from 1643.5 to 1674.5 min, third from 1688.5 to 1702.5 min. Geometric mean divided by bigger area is 0.042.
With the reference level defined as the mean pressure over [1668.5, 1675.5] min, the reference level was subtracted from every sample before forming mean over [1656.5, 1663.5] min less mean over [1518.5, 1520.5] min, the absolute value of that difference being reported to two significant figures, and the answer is 28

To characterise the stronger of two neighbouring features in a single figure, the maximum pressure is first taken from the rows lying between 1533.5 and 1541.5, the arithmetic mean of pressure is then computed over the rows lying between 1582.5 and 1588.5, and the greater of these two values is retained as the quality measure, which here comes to 74.0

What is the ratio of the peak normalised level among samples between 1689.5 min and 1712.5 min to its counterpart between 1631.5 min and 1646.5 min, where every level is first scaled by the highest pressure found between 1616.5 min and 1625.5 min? 1.09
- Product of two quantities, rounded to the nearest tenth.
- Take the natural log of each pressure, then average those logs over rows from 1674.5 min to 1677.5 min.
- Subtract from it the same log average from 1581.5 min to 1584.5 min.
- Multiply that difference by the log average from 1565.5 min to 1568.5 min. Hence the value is -1.8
